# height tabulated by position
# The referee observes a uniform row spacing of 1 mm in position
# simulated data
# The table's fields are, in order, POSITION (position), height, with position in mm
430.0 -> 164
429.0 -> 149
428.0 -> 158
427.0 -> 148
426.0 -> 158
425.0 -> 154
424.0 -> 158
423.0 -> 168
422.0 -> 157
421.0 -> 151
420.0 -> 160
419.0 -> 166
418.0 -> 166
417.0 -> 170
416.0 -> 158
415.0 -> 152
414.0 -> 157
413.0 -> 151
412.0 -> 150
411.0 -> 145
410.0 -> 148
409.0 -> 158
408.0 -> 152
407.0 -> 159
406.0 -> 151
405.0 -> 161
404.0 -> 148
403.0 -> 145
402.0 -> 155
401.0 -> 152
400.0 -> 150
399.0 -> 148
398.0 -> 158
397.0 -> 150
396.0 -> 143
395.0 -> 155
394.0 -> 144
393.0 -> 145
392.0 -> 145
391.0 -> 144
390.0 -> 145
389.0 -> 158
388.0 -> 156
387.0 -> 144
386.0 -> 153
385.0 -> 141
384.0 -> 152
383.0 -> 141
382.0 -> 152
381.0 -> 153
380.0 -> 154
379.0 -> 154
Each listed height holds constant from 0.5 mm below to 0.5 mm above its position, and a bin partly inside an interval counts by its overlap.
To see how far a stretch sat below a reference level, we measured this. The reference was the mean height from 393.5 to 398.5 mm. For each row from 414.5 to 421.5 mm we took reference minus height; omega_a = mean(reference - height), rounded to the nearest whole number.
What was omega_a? -10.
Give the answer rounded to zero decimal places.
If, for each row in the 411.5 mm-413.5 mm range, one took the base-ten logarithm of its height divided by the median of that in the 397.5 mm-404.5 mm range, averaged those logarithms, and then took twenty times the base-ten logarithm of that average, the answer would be -57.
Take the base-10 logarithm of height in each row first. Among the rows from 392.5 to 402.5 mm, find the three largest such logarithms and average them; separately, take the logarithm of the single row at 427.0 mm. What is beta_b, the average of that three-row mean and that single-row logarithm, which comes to 2.182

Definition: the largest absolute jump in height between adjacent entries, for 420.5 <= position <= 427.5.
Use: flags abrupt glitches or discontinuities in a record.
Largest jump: 11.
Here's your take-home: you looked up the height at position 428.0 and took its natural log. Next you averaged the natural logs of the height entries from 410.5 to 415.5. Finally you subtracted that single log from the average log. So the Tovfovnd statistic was -0.046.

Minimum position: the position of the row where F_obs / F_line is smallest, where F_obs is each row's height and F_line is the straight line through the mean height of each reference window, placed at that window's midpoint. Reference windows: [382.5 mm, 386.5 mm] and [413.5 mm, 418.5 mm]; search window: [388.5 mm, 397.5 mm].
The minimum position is 396.0 mm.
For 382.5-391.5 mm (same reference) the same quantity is 385.0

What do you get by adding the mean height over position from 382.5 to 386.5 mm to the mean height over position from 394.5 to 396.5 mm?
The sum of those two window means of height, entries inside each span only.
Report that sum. 296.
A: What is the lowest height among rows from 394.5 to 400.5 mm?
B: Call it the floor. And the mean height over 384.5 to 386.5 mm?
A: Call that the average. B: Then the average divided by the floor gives 1.03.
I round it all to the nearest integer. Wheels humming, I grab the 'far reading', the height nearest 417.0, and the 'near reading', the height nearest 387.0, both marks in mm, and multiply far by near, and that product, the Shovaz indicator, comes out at 24480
